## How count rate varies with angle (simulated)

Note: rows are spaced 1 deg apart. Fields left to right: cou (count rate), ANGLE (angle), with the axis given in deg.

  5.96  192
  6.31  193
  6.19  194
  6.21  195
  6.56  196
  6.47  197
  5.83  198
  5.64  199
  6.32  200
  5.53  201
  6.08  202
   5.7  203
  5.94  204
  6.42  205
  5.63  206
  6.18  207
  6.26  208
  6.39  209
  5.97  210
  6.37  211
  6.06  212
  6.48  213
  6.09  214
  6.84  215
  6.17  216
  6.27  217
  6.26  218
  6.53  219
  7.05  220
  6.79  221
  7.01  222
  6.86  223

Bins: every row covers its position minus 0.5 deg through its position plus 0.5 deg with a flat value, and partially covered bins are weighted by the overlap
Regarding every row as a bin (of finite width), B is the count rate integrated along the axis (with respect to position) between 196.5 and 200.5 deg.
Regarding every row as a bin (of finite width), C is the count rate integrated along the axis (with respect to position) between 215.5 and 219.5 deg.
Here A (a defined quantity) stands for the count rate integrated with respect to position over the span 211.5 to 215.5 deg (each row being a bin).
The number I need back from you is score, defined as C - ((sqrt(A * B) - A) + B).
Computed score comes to 1.6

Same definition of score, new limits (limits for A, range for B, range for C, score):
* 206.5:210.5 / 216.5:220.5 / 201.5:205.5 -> -2.6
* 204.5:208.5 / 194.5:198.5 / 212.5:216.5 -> 0.2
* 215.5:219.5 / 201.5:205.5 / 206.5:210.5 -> 1.2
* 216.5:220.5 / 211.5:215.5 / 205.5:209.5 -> -0.7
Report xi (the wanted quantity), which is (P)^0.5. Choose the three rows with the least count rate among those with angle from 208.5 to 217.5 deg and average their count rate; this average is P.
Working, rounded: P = 6.04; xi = 2.46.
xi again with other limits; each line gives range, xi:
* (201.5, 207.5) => 2.40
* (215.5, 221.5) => 2.50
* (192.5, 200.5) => 2.43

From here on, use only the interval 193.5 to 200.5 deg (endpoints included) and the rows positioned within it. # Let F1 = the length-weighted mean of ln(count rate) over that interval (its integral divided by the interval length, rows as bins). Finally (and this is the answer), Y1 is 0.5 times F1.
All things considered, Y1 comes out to 0.910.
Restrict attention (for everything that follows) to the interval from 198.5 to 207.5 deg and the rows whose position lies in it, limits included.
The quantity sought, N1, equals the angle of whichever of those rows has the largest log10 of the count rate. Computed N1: 205 deg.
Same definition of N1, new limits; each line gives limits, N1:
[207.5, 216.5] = 215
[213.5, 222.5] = 220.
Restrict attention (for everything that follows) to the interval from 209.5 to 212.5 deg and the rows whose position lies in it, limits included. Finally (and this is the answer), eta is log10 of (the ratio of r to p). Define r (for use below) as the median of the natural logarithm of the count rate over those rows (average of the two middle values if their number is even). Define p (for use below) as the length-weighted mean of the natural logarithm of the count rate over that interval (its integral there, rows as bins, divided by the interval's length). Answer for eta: -0.003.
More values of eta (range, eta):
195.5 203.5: -0.002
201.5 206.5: 0.000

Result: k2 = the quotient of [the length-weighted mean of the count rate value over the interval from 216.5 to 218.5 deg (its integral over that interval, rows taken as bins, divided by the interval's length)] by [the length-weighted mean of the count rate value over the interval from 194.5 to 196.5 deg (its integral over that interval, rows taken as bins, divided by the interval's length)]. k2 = 0.98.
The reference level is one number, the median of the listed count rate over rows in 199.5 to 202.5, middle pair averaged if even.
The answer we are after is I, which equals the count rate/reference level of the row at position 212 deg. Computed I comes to 1.00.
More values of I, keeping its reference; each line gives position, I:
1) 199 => 0.93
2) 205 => 1.06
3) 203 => 0.94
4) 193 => 1.04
